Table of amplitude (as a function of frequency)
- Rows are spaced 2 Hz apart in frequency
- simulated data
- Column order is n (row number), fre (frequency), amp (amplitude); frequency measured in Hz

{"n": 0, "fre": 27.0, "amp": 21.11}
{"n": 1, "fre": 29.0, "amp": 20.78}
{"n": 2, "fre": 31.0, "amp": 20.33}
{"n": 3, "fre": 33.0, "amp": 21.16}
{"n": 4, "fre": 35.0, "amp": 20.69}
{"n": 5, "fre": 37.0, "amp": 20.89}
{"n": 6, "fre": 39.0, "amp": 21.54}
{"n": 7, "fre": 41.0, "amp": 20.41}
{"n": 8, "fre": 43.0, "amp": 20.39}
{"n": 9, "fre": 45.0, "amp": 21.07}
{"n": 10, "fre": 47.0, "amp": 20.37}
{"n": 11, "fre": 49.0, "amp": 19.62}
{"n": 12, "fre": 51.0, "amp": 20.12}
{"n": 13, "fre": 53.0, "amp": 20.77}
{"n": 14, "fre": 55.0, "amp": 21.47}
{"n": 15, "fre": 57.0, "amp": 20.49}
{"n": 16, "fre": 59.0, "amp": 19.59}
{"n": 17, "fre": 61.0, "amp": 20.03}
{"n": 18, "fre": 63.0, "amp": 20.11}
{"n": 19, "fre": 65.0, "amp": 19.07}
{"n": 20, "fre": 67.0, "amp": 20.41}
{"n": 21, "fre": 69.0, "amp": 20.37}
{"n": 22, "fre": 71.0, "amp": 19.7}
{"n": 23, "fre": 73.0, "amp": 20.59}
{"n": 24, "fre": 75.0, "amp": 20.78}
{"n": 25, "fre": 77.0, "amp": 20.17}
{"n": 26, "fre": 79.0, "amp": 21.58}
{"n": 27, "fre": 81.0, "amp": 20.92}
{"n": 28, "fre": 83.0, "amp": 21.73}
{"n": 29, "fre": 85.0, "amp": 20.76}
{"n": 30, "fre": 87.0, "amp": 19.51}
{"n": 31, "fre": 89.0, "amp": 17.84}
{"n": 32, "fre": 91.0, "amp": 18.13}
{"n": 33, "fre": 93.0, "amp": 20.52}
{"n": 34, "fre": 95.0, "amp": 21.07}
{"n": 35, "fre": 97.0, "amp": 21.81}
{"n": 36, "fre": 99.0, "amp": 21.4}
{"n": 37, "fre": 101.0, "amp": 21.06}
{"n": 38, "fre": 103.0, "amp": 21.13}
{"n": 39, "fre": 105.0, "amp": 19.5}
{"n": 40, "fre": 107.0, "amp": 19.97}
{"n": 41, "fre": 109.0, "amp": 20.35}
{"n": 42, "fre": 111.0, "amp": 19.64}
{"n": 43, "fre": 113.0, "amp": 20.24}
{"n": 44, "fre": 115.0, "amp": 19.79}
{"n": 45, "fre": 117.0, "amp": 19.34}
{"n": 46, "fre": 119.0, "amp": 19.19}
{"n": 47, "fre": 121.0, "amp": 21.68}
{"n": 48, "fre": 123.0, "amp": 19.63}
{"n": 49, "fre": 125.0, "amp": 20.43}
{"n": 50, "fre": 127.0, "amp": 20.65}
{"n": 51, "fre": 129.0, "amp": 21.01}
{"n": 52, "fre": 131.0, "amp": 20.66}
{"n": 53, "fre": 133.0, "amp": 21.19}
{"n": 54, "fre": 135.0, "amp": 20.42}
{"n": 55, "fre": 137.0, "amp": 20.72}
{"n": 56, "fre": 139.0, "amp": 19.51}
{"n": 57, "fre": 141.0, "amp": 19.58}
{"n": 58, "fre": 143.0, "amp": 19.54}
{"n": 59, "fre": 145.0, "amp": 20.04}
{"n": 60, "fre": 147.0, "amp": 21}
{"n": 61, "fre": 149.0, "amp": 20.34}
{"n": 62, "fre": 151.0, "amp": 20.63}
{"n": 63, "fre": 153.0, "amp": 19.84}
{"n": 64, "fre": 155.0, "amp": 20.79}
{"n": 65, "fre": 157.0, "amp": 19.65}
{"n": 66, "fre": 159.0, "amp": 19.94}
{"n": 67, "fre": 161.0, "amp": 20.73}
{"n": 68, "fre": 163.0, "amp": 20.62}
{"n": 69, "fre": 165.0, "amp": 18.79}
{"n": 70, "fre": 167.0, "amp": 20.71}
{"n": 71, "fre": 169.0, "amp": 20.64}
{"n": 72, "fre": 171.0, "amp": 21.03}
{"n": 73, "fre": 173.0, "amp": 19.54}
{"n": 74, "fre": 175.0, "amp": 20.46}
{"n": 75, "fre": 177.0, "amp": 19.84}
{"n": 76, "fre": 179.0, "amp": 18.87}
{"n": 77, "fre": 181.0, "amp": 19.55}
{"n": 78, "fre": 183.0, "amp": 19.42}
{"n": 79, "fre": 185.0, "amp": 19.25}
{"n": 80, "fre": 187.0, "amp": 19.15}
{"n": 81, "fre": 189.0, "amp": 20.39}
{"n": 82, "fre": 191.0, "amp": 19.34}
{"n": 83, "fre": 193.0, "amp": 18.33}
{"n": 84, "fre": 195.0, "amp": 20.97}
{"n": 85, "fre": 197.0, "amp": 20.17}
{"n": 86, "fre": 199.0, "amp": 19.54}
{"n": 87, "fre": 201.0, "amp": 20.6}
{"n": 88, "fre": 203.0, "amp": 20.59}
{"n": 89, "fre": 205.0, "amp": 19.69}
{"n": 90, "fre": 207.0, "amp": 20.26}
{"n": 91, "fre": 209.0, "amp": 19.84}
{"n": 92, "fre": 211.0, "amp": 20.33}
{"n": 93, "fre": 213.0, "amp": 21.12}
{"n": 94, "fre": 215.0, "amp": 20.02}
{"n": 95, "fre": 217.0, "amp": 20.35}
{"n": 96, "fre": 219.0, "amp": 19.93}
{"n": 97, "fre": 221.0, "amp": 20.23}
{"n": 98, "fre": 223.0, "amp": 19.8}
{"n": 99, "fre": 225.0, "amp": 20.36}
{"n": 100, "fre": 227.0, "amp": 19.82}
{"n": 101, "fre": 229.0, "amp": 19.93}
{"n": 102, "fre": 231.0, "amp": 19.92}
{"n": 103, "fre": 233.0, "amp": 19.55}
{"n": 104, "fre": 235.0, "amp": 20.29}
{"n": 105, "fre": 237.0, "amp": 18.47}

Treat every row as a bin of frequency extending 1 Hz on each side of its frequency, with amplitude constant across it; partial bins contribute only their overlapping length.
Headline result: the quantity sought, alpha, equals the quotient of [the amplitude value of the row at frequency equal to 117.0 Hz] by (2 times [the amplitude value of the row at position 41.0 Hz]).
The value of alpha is 0.474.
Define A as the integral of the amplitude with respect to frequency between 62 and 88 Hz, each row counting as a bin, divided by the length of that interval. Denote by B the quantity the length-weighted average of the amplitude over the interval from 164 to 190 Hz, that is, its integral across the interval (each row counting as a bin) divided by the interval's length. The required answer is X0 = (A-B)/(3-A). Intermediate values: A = 20.4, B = 19.8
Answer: -0.04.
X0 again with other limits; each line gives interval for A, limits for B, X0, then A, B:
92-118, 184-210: -0.03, 20.4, 19.9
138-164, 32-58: 0.03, 20.2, 20.7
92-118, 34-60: 0.01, 20.4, 20.6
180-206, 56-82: 0.03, 19.8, 20.3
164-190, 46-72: 0.02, 19.8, 20.2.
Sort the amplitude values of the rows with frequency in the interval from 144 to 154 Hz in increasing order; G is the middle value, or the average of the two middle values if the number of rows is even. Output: 20.3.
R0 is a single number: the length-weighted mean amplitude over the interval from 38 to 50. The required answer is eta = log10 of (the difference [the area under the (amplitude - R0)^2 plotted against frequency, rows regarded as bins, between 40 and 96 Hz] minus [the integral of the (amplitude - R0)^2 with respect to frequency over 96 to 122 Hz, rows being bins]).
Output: 1.44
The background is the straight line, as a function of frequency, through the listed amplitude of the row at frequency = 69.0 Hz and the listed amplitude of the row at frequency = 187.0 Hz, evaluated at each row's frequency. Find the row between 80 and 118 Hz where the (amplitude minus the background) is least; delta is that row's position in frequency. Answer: 89.0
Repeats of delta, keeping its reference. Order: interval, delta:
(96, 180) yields 119.0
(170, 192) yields 179.0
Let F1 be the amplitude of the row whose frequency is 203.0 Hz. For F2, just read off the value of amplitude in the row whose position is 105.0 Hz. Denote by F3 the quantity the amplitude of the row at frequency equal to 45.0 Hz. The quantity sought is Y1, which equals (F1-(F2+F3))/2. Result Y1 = -10.0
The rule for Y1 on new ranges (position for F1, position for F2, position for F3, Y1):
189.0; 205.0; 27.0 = -10.2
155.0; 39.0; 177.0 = -10.3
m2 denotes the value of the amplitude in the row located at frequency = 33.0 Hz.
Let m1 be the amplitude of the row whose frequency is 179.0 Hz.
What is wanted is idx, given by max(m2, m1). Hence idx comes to 21.2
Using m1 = 18.87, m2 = 21.16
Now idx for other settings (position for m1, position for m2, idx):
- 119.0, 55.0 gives 21.5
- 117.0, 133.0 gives 21.2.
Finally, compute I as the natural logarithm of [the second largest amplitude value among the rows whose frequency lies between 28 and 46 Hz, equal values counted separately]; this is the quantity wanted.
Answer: 3.05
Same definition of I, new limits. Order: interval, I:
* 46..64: 3.03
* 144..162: 3.03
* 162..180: 3.03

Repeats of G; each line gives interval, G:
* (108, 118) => 19.8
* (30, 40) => 20.9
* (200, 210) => 20.3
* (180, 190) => 19.4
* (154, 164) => 20.6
